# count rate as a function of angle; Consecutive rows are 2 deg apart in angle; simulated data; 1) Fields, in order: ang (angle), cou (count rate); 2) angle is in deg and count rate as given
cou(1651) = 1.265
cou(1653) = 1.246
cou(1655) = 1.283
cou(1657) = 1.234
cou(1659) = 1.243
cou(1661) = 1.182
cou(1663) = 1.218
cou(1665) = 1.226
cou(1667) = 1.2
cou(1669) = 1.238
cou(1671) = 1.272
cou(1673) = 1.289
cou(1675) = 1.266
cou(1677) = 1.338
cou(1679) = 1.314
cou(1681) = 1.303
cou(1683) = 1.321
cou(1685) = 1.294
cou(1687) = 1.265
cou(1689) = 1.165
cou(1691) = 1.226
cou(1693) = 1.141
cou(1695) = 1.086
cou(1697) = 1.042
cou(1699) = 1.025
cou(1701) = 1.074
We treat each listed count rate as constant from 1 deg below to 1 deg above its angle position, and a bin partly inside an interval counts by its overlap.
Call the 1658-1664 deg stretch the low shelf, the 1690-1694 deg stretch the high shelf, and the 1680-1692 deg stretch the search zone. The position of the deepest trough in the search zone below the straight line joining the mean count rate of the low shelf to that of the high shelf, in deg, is 1689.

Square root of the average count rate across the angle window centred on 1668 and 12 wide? 1.11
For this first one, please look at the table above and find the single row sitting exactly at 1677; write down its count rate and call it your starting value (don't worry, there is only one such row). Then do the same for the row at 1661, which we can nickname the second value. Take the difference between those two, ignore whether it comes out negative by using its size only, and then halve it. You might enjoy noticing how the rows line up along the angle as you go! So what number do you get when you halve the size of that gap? 0.078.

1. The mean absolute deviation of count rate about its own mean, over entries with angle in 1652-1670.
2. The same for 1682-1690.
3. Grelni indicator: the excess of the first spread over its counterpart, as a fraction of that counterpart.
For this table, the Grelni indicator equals -0.57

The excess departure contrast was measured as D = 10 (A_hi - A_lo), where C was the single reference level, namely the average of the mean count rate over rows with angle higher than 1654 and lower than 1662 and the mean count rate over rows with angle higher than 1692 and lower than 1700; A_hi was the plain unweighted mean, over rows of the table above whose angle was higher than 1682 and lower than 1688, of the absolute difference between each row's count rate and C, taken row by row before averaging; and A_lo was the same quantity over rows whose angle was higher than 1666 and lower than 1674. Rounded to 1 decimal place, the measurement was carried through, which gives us 0.4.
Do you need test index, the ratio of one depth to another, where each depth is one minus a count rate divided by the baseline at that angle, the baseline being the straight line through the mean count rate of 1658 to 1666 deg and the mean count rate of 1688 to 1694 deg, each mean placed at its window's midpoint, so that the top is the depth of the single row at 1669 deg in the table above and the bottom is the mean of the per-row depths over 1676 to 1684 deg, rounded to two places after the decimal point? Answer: 0.24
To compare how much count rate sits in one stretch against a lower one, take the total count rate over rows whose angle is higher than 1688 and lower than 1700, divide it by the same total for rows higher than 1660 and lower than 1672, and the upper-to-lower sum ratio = 0.91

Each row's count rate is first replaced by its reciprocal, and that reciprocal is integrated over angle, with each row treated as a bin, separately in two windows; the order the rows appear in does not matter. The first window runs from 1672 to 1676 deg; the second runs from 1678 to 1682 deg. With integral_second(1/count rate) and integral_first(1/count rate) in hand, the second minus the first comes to -0.1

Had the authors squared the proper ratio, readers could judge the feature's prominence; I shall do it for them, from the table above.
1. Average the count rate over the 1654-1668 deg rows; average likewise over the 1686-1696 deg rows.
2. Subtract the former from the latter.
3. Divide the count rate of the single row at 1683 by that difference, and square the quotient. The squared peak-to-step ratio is 699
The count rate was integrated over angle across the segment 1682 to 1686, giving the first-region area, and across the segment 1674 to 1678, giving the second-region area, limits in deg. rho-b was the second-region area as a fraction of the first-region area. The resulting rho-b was 1.00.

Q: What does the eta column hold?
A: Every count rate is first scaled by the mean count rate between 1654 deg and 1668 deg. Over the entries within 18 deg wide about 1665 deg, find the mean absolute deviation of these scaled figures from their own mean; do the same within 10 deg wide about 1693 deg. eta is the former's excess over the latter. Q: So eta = -0.025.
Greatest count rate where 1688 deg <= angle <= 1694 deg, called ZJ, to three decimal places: 1.226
